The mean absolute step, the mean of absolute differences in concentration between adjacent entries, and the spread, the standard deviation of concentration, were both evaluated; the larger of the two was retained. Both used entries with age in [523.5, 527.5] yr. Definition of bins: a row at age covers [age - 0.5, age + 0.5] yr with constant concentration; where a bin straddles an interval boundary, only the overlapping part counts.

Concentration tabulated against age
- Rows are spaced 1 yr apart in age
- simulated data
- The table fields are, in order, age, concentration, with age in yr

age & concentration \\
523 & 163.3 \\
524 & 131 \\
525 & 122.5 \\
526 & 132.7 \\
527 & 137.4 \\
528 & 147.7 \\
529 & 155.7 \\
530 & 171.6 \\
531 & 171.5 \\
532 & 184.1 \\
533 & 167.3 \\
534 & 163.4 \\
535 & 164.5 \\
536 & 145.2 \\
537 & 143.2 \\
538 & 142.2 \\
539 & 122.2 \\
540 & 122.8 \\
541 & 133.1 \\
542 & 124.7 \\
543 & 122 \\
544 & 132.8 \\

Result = 7.8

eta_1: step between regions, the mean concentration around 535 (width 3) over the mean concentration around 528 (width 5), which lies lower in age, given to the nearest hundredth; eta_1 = 1.06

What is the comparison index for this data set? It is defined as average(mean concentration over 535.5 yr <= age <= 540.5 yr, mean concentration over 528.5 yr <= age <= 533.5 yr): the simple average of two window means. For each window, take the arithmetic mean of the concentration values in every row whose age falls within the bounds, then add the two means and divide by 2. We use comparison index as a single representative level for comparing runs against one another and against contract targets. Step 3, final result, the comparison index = 153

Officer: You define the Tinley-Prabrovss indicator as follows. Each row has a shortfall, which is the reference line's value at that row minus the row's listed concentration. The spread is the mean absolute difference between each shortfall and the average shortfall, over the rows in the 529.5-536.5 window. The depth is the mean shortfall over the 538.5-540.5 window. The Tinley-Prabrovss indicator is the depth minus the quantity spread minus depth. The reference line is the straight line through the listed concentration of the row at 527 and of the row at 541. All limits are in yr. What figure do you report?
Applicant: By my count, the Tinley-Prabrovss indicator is 15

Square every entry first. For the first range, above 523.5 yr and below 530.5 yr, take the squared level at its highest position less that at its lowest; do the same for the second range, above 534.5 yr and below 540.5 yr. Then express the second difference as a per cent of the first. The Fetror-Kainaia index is -98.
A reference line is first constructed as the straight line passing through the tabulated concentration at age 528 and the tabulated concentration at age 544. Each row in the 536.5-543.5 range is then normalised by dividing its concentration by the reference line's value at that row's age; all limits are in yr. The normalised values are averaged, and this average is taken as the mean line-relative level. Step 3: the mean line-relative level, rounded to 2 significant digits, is 0.95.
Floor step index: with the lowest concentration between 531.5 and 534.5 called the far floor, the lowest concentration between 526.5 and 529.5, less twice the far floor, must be -189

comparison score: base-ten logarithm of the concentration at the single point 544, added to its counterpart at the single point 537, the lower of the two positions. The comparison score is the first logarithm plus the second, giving 4.28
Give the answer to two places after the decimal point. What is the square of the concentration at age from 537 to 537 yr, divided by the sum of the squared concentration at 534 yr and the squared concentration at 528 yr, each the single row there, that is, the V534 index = 0.42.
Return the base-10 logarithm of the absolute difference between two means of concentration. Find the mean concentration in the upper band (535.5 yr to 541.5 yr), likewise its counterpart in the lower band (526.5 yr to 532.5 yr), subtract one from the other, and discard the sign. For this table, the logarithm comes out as 1.42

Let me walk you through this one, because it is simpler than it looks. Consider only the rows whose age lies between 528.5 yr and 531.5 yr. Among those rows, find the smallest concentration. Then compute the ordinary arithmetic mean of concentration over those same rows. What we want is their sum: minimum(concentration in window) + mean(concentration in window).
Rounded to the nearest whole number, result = 322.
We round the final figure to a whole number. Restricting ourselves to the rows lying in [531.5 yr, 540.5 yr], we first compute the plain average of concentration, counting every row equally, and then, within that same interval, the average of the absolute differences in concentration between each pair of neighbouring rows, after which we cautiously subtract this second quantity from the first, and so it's 142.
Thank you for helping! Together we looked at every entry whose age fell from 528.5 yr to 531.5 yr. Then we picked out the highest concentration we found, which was 171.6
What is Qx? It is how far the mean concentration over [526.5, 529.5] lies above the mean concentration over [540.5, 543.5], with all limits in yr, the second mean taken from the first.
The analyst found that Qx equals 20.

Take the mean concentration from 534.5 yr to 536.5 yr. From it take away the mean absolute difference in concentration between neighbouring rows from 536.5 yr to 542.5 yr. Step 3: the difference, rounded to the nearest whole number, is 147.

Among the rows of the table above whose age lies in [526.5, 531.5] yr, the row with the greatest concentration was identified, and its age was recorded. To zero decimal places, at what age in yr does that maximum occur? 530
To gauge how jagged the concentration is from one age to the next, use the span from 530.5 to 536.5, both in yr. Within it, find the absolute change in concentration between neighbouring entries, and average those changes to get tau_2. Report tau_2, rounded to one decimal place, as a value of 10.7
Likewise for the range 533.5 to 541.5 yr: 7.8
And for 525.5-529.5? 7.7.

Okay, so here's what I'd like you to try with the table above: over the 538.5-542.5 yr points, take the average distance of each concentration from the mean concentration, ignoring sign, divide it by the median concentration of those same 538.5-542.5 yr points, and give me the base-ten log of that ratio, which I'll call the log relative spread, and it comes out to -1.52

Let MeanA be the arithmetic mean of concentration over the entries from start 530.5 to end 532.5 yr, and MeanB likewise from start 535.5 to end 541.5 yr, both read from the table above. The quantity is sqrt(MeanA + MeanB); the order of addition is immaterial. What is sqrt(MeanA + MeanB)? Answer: 17.7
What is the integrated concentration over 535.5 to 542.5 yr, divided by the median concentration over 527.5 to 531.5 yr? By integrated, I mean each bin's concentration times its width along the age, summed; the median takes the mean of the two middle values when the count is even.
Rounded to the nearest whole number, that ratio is 6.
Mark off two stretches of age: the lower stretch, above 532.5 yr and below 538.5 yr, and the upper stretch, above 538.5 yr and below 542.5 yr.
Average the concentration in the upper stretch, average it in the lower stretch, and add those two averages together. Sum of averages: 280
